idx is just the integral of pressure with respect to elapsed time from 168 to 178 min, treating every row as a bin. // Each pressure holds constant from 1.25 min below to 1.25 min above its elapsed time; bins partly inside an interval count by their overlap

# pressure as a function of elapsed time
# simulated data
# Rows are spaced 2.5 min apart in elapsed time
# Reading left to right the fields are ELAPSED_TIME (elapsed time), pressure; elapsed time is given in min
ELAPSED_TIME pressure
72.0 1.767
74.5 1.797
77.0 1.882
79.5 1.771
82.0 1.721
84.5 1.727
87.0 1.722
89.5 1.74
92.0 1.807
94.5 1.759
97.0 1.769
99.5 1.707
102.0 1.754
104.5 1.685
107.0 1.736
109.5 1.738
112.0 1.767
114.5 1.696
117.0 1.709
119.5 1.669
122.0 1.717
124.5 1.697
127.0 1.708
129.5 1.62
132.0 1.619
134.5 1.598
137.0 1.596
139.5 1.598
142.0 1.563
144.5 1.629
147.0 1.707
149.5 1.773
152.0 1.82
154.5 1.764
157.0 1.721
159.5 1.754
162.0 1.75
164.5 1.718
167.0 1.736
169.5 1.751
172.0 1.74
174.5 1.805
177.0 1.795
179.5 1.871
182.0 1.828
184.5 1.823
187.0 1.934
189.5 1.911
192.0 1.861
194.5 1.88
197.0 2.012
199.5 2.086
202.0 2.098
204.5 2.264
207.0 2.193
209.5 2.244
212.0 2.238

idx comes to 17.7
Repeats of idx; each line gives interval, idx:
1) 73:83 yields 17.9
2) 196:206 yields 21.2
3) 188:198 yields 19.1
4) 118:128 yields 17.0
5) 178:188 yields 18.6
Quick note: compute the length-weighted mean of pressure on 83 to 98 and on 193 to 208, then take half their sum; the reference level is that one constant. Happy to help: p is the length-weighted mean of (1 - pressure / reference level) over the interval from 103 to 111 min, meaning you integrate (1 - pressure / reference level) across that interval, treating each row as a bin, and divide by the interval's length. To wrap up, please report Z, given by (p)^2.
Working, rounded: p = 0.102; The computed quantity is 0.010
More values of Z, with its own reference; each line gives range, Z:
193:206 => 0.006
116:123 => 0.013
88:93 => 0.006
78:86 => 0.008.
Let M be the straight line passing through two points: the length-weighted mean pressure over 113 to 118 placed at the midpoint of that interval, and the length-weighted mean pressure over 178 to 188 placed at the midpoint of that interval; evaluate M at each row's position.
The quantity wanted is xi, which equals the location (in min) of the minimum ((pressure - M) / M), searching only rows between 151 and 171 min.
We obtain 164.5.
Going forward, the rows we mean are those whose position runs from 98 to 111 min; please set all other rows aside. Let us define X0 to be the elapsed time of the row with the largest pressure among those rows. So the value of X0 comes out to 102.0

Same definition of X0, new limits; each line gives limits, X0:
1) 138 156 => 152.0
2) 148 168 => 152.0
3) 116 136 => 122.0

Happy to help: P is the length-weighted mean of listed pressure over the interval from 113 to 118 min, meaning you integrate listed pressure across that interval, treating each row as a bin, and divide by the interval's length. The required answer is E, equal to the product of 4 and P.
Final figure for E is 6.8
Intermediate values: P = 1.71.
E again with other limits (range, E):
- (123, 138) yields 6.6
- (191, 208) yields 8.2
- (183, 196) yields 7.5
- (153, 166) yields 7.0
